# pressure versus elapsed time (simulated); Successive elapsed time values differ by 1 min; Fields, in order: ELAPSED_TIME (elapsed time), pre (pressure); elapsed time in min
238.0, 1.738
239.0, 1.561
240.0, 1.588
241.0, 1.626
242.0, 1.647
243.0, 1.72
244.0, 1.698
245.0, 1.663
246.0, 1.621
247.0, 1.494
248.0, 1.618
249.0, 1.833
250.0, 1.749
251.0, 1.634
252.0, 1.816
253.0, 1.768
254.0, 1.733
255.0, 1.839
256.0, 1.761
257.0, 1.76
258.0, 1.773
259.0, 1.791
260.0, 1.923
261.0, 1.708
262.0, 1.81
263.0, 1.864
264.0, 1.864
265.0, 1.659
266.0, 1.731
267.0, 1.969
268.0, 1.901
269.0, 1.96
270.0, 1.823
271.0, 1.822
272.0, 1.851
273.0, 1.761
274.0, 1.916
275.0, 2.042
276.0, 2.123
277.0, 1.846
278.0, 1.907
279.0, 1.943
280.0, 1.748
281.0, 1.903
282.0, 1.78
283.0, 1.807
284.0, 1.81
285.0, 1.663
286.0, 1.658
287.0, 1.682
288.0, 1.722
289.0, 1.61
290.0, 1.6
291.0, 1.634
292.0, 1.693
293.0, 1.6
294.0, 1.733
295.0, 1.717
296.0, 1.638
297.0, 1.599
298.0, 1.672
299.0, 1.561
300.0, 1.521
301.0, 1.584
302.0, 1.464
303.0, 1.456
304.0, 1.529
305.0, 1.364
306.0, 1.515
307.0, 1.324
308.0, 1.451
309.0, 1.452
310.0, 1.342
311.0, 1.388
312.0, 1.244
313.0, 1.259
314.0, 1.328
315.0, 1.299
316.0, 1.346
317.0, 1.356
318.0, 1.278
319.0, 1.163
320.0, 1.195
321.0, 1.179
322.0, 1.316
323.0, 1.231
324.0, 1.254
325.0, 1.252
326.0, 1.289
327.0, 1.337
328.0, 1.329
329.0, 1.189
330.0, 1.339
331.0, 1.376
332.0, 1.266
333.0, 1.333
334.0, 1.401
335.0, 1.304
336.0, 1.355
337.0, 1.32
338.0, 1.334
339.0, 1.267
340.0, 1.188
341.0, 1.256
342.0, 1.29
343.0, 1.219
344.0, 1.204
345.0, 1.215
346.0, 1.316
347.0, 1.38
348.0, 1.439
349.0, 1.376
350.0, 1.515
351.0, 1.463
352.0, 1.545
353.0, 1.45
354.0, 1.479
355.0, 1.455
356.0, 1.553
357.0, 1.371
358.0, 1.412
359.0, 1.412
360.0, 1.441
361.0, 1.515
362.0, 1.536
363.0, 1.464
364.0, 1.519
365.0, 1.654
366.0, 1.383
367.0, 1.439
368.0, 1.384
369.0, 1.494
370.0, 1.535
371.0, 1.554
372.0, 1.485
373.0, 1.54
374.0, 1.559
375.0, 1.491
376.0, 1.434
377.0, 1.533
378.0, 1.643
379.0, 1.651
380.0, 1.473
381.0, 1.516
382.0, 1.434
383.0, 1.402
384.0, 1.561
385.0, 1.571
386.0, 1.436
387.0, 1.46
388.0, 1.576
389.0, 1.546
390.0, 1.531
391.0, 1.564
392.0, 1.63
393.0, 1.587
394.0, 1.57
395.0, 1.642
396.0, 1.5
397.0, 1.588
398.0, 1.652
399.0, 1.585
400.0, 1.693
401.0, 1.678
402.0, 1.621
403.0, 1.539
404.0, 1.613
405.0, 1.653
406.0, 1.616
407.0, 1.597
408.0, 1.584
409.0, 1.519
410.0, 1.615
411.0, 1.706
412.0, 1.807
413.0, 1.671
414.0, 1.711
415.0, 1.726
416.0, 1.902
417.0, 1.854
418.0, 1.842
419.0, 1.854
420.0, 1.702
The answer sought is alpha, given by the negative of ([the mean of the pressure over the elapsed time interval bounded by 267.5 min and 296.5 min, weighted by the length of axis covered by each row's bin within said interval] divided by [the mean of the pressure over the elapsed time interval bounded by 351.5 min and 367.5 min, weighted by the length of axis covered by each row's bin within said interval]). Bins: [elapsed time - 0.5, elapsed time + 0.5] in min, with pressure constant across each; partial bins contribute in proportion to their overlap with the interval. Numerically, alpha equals -1.21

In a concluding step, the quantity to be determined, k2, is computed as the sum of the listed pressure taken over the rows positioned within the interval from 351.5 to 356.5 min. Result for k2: 7.48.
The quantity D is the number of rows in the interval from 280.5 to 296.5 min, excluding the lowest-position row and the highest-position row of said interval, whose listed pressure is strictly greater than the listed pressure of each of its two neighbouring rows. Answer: 4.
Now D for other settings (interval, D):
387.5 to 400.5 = 3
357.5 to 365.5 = 1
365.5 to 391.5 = 7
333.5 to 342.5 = 2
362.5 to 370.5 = 2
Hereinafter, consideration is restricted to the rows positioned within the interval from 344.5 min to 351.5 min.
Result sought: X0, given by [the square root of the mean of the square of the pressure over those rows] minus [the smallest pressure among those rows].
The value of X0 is 0.17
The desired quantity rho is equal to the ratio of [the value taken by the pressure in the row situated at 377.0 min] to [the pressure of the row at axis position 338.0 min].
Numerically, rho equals 1.1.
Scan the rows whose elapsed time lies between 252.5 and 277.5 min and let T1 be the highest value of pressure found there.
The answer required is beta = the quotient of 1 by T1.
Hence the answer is 0.47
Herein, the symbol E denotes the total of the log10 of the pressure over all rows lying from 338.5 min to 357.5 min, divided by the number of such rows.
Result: 0.13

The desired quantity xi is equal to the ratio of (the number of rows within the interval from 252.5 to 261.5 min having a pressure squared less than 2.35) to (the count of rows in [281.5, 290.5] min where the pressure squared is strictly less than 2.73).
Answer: 0.0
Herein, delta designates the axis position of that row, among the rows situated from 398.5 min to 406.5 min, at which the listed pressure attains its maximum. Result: 400.0 min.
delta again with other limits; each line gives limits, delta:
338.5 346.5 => 346.0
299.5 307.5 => 301.0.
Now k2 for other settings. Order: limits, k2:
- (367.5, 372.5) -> 7.45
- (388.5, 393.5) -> 7.86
